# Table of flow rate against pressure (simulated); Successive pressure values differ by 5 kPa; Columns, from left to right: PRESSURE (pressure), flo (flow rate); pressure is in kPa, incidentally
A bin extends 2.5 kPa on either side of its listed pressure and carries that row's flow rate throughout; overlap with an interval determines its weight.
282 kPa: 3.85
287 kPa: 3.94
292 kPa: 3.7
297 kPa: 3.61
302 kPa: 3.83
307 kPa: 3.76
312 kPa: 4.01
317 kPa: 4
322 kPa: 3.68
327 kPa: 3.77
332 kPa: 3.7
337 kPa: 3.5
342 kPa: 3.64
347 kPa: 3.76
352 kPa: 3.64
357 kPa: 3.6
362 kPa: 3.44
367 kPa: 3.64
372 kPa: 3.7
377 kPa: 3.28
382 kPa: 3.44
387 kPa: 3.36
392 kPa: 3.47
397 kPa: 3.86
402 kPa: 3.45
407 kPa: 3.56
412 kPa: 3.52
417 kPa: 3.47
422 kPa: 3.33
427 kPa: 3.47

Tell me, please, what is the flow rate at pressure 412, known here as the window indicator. 3.52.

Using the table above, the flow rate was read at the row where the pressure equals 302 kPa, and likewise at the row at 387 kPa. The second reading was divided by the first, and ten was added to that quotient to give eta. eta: 10.9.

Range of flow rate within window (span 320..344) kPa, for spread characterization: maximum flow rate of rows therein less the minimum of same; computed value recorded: 0.27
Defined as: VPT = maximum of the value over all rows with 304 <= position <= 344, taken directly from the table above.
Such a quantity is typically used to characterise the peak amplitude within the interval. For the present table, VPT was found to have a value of 4.01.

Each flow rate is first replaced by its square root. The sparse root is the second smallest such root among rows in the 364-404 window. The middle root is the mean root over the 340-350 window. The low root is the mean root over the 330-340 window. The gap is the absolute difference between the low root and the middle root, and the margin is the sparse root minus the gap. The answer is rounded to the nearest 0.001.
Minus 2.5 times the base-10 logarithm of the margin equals -0.642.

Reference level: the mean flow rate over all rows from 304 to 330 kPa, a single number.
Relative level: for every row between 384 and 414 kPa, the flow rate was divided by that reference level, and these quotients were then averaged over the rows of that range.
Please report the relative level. 0.92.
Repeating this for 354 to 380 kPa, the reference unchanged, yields 0.92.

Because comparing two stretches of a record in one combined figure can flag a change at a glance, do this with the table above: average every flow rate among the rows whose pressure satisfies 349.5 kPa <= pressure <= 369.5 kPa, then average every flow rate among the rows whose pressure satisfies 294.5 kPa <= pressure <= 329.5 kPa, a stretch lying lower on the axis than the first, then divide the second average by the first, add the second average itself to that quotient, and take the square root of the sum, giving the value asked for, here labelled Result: 2.21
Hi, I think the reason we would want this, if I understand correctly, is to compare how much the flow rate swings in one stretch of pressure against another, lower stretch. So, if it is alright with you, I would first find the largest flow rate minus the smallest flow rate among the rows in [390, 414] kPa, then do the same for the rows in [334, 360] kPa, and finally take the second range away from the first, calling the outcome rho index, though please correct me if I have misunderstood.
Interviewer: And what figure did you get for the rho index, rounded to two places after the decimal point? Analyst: 0.15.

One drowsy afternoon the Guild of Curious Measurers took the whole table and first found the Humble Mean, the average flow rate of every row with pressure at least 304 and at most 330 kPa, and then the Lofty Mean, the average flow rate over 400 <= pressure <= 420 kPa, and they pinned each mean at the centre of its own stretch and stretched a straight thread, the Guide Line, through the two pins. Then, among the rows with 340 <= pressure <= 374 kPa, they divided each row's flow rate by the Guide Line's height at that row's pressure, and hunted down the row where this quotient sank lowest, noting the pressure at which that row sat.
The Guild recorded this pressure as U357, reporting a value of 362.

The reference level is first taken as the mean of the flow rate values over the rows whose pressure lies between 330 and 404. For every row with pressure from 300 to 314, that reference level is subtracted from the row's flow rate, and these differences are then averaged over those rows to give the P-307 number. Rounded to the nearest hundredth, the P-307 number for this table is 0.30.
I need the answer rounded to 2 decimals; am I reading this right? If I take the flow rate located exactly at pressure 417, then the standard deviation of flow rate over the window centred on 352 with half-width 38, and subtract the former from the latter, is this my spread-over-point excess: -3.29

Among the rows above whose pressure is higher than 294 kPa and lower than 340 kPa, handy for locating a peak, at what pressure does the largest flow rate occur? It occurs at 312 kPa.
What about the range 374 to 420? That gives 397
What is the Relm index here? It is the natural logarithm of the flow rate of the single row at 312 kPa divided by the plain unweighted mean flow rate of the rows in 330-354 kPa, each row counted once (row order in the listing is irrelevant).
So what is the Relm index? 0.09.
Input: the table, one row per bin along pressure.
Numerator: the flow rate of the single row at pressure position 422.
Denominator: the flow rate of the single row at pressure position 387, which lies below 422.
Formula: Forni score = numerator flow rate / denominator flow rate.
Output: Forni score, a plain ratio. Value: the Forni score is 0.991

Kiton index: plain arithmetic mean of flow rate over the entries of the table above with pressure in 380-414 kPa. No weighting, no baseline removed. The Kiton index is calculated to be 3.52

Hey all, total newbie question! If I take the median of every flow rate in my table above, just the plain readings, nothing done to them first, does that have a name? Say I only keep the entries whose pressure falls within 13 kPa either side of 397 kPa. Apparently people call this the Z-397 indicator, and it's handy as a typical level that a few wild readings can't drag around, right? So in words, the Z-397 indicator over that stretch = 3.47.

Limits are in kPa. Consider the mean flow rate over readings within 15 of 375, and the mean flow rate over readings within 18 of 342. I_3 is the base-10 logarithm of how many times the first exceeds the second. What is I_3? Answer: -0.022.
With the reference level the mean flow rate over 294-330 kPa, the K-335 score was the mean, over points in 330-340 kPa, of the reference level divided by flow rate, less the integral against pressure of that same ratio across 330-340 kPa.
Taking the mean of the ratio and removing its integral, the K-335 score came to -9.5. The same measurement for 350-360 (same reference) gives -9.5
